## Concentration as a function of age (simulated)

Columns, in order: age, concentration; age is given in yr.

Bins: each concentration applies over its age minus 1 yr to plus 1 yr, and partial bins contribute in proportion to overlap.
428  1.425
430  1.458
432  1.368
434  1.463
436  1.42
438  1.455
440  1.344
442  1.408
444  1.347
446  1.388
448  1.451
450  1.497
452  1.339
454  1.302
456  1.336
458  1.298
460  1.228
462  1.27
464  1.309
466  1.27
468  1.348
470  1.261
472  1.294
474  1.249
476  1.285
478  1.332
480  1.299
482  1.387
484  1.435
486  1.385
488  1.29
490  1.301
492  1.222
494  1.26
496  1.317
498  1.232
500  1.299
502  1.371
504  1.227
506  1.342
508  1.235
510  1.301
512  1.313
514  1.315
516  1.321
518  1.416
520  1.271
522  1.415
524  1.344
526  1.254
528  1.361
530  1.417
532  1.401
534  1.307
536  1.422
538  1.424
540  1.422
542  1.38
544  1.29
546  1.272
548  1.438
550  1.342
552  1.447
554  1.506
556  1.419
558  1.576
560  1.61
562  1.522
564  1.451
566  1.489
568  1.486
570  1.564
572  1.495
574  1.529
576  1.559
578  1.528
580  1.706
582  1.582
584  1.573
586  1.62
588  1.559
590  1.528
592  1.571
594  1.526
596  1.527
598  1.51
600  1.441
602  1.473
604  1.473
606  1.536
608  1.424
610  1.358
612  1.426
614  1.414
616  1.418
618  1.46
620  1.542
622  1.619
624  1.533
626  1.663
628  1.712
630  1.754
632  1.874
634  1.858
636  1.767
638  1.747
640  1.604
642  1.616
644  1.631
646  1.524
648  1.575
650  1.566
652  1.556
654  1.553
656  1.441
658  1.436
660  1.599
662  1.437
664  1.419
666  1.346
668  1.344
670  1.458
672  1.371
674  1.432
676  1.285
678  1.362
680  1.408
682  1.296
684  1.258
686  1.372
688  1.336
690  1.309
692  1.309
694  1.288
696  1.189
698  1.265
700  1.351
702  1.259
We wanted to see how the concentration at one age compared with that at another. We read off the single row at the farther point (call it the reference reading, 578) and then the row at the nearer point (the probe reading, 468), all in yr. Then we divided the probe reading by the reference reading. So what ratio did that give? 0.88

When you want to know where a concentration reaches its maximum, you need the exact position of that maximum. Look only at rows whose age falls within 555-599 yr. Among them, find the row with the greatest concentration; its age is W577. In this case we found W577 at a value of 580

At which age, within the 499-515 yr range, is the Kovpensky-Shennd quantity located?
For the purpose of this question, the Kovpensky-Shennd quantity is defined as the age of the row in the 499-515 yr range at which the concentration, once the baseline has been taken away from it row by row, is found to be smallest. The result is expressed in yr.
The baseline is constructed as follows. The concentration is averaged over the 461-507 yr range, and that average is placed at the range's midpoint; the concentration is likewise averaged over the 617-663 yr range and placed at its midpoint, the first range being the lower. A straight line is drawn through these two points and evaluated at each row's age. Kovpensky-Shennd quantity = 504 yr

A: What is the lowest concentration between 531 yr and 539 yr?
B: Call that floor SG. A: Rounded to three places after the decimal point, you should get 1.307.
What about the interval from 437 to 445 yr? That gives 1.344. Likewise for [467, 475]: 1.249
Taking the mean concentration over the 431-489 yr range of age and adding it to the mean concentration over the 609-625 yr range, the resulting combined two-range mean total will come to 2.82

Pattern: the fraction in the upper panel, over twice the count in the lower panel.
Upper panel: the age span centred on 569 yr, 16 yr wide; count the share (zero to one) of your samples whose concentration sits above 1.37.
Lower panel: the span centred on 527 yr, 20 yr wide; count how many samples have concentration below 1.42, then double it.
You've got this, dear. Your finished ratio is 0.056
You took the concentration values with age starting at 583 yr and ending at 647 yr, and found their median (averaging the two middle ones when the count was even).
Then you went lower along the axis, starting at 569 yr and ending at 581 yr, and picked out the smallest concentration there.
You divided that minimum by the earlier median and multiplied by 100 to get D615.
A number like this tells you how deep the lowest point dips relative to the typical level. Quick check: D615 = 97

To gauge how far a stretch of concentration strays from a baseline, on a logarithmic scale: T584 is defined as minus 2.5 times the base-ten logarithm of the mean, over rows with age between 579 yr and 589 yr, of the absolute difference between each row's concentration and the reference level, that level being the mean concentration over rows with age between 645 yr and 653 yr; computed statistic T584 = 3.2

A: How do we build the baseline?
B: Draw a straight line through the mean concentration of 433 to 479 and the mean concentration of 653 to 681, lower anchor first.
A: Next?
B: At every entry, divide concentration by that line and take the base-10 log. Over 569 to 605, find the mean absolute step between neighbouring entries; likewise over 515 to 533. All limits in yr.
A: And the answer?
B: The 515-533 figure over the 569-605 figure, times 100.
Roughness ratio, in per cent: 218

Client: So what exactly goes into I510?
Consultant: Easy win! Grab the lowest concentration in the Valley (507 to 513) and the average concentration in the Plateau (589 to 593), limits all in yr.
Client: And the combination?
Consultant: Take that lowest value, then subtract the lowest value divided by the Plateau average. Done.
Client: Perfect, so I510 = 0.44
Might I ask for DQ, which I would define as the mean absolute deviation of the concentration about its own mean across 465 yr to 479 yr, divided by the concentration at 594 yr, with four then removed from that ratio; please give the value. -3.981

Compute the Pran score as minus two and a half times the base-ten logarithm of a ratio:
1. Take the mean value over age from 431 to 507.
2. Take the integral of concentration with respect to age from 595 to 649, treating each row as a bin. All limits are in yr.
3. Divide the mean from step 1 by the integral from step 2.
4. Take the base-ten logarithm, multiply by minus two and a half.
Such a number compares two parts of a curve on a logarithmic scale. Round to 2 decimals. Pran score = 4.51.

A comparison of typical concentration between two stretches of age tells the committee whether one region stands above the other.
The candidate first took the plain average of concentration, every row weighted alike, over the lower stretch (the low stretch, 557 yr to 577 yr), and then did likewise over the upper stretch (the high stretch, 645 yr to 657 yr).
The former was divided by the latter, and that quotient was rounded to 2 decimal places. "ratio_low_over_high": 0.99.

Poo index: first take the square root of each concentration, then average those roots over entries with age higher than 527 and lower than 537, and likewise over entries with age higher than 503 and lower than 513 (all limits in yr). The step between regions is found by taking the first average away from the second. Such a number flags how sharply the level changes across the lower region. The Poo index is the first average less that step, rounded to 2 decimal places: 1.22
